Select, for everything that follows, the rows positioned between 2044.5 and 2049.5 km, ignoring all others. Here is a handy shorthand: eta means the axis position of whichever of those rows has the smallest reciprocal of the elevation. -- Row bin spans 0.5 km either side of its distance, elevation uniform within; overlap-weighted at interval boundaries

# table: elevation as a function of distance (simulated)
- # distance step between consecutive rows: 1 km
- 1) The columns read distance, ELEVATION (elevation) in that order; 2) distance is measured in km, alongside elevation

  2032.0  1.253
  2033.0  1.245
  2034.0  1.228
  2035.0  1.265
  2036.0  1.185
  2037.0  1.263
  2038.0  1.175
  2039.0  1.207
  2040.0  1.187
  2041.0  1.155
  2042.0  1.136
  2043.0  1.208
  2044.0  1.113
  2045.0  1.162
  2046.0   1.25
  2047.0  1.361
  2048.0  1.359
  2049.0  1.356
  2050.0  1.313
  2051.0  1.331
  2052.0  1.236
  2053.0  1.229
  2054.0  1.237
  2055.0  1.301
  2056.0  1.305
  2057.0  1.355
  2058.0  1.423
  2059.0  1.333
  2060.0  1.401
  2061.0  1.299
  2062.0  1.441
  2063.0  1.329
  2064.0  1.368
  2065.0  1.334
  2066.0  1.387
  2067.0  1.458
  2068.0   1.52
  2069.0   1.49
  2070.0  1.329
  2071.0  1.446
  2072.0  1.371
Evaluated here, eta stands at 2047.0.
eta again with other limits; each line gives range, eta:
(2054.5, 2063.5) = 2062.0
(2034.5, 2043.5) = 2035.0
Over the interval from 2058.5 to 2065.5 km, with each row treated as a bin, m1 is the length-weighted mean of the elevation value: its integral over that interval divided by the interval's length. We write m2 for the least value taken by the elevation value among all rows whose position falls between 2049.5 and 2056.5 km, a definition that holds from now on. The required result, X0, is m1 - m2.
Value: 0.13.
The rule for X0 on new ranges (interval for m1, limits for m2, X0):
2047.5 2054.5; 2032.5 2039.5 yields 0.12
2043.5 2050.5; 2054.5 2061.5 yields -0.03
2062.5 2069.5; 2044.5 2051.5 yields 0.25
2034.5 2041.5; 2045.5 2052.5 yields -0.03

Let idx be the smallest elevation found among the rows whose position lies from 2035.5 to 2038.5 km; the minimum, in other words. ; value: 1.175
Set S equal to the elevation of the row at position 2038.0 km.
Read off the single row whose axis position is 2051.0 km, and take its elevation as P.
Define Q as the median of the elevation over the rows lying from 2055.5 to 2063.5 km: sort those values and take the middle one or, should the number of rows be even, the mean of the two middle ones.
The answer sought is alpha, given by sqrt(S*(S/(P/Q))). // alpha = 1.18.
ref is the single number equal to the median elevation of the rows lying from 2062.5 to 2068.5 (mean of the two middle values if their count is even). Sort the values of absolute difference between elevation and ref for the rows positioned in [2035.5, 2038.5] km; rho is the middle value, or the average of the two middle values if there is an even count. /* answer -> 0.19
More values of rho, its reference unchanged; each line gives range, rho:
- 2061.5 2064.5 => 0.05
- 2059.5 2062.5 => 0.06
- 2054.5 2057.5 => 0.07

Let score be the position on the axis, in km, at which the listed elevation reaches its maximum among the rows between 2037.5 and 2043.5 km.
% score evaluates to 2043.0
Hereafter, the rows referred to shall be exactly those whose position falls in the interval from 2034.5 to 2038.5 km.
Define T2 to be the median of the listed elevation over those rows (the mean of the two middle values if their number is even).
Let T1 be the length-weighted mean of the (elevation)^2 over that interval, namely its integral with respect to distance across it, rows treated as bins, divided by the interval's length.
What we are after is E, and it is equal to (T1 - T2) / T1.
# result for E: 0.181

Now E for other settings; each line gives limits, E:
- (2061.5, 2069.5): 0.296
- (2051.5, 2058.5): 0.230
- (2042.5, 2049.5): 0.215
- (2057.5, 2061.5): 0.266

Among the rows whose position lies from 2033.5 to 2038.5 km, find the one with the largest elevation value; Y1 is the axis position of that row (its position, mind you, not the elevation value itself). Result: 2035.0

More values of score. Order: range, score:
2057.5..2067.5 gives 2067.0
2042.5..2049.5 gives 2047.0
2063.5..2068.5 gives 2068.0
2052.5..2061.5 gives 2058.0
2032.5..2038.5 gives 2035.0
